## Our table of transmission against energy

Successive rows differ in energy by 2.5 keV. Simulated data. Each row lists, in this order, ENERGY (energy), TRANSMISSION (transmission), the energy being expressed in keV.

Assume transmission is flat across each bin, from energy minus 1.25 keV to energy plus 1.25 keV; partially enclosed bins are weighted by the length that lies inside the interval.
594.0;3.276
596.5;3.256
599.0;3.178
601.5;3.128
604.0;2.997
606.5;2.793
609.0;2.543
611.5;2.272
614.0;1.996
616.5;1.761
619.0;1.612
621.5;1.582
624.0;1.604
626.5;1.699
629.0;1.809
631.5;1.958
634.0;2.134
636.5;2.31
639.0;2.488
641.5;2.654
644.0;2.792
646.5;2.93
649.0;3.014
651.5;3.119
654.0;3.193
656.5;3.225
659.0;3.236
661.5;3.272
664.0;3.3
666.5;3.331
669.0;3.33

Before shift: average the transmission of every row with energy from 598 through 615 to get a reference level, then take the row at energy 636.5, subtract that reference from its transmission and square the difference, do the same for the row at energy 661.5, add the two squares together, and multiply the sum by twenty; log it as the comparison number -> 10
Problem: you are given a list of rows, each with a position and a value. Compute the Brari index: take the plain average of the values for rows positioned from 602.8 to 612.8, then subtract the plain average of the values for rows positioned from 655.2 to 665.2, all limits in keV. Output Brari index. -0.61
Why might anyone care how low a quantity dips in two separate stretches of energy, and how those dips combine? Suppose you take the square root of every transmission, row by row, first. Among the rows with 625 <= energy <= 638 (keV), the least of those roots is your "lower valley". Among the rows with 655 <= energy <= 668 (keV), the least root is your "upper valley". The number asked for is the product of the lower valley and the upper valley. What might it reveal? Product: 2.34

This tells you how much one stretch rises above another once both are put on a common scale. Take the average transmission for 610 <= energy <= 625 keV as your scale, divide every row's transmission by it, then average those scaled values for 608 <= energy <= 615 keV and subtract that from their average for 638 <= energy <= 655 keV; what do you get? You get 0.34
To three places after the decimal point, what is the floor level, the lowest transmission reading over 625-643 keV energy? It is 1.699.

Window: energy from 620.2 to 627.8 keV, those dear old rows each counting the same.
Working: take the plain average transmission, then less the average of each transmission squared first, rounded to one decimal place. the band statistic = -1.0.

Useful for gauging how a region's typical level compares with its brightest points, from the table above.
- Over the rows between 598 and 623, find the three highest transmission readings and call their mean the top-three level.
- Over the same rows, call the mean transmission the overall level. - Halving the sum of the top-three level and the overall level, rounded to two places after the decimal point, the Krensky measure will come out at 2.74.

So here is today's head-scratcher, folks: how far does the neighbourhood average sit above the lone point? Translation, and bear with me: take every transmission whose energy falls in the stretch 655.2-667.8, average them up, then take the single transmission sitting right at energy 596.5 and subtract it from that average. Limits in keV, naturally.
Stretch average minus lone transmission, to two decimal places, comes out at 0.02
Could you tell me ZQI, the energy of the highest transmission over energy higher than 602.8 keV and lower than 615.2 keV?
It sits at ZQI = 604.0 keV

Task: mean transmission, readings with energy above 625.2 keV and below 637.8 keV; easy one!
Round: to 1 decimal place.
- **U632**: 2.0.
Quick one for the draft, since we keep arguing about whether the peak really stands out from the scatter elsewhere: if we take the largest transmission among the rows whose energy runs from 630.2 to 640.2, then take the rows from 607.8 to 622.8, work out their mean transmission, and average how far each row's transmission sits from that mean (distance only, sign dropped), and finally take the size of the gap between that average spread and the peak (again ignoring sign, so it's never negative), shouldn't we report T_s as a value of 2.2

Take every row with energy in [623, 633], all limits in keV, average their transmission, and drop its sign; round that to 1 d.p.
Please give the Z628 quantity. 1.8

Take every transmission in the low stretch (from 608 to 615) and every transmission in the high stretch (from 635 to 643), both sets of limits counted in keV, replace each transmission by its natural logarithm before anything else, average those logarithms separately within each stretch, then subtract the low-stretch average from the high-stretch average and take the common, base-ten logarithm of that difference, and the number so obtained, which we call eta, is -1.0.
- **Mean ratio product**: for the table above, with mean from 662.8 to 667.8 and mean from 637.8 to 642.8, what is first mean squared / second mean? 4.3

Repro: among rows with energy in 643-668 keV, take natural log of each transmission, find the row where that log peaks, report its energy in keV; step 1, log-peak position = 666.5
